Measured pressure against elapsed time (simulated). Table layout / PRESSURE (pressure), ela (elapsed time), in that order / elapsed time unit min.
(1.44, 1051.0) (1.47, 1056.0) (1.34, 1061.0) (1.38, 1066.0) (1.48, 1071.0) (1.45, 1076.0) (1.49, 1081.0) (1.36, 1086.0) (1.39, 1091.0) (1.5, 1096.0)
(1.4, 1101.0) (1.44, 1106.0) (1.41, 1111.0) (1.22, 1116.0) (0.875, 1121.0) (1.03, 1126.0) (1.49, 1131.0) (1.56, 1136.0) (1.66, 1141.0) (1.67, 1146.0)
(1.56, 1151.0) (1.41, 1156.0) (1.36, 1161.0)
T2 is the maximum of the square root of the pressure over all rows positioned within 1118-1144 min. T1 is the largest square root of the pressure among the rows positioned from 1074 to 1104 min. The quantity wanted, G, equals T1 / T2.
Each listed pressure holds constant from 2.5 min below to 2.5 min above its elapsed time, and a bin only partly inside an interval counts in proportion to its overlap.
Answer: 0.95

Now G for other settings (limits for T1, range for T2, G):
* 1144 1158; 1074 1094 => 1.06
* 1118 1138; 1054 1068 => 1.03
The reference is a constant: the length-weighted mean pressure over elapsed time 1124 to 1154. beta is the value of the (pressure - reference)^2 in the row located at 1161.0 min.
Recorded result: 0.020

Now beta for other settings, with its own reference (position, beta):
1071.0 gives 0.000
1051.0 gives 0.004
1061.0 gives 0.026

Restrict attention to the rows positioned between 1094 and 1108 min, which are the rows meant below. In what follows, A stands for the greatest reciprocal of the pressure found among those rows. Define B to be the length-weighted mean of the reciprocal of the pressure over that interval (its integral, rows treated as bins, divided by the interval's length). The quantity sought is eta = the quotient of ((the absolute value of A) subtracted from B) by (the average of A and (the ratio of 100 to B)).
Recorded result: -0.0003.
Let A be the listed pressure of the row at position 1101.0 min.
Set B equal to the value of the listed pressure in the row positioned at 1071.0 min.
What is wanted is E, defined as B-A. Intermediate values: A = 1.4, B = 1.48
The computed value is 0.08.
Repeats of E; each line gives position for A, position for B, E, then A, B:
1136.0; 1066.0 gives -0.18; 1.56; 1.38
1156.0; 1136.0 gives 0.15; 1.41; 1.56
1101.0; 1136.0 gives 0.16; 1.4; 1.56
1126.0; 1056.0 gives 0.44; 1.03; 1.47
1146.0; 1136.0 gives -0.11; 1.67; 1.56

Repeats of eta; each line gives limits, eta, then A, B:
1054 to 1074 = -0.0006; 0.75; 0.707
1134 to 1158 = -0.0009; 0.71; 0.637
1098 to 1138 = -0.0055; 1.14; 0.796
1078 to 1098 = -0.0005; 0.74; 0.699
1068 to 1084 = -0.0001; 0.69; 0.682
